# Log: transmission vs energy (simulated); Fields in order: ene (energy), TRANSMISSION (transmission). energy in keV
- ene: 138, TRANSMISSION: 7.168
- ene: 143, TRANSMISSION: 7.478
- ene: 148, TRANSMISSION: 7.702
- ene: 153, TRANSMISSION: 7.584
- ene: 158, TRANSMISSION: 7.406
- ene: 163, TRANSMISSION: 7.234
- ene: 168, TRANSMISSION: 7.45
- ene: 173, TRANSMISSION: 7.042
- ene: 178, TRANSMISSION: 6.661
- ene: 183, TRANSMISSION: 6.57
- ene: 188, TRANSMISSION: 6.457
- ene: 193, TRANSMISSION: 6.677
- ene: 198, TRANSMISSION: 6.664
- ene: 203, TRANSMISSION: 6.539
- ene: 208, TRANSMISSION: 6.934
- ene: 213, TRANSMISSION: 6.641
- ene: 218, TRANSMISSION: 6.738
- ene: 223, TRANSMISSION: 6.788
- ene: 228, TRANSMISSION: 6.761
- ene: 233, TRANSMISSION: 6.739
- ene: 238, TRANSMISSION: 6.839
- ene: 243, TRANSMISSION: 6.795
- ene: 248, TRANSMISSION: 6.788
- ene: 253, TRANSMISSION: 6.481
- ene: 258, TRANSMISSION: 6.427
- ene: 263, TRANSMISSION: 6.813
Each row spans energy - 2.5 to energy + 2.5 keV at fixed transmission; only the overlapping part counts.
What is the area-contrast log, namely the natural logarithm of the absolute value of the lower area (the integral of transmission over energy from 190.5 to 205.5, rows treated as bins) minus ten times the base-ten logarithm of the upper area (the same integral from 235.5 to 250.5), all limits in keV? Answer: 4.37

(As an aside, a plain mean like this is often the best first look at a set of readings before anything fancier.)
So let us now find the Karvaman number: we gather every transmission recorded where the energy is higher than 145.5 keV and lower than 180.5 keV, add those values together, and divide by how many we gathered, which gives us 7.30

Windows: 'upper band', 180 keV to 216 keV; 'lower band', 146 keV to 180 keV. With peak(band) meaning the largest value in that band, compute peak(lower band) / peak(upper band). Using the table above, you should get 1.11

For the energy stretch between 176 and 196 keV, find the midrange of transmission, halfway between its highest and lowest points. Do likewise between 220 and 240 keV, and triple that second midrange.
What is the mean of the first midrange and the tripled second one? 13.5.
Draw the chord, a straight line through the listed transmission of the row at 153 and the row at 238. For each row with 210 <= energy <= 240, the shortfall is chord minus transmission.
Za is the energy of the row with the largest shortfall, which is 213 keV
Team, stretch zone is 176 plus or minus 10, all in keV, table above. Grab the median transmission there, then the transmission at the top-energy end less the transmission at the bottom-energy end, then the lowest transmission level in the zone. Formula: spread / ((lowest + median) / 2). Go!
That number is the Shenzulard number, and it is -0.131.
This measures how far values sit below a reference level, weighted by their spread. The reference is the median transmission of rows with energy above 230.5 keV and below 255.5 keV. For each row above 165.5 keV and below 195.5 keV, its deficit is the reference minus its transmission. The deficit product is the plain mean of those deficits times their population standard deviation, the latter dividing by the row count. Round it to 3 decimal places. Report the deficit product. -0.007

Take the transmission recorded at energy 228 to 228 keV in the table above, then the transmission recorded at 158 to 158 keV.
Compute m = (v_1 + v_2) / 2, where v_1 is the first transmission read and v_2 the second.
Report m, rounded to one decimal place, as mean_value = 7.1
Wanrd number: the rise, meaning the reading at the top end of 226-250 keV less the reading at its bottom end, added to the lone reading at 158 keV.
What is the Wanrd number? 7.4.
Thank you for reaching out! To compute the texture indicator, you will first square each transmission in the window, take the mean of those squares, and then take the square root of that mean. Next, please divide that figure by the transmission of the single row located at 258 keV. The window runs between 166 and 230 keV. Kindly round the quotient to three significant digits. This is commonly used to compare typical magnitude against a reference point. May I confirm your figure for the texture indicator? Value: 1.05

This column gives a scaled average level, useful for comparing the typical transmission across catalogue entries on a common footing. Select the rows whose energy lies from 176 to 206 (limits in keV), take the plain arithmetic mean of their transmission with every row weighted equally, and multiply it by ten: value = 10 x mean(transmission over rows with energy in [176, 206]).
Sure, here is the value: 66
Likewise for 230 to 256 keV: 67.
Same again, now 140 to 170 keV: 75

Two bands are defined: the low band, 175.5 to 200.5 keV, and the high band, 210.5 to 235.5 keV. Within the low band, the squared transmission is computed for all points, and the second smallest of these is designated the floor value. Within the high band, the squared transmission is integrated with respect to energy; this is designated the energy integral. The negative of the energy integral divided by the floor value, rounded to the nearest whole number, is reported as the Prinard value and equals -26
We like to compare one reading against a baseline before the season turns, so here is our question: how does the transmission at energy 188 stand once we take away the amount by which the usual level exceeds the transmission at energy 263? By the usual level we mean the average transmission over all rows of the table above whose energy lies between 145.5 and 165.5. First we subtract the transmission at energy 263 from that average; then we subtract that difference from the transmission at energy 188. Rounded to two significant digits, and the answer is 5.8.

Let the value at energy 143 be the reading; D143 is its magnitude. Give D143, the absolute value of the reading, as 7.5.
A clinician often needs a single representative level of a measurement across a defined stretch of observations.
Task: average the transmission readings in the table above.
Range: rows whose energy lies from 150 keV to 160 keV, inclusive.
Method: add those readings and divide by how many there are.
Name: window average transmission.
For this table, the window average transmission 7.5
